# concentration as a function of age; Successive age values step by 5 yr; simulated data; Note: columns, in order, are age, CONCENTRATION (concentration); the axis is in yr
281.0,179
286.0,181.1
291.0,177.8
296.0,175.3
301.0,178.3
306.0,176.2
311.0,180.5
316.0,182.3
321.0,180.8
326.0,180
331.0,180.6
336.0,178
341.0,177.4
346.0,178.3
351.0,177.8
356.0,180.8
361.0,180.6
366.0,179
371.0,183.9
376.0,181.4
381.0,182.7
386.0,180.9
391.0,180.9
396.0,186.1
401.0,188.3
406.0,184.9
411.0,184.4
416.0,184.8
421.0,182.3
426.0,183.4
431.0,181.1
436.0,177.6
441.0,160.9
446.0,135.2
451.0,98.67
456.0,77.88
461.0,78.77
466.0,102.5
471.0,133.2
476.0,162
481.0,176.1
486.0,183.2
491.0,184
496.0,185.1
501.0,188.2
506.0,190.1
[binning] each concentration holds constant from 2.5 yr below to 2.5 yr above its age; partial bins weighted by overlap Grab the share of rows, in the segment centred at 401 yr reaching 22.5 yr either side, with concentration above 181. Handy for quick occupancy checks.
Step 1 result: 0.8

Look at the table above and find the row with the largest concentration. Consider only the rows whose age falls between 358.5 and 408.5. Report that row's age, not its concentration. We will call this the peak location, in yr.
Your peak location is 401.0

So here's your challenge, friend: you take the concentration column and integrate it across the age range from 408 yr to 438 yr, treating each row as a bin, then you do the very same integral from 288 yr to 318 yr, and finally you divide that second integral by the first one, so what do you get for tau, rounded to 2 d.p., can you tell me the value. 0.98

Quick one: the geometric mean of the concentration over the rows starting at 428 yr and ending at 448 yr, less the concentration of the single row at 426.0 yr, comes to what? -21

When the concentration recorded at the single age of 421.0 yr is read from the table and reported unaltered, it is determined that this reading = 182.3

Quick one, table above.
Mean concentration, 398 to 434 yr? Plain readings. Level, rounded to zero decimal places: 184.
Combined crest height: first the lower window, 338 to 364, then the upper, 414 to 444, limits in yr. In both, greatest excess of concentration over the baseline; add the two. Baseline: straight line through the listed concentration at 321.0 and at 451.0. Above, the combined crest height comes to 95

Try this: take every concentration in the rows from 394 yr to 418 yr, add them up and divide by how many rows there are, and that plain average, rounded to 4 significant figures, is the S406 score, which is 185.7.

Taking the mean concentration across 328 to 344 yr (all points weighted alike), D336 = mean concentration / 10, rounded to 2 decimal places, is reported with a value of 17.87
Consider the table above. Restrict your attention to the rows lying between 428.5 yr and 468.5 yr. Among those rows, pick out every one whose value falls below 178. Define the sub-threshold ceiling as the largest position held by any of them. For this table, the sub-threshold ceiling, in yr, 466.0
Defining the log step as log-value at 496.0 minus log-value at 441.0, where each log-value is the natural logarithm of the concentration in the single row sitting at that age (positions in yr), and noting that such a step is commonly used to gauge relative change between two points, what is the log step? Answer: 0.14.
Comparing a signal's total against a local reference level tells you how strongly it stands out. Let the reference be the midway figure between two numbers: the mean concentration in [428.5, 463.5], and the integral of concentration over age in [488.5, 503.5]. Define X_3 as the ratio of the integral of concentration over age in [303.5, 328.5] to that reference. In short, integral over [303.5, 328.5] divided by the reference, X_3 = 3.1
